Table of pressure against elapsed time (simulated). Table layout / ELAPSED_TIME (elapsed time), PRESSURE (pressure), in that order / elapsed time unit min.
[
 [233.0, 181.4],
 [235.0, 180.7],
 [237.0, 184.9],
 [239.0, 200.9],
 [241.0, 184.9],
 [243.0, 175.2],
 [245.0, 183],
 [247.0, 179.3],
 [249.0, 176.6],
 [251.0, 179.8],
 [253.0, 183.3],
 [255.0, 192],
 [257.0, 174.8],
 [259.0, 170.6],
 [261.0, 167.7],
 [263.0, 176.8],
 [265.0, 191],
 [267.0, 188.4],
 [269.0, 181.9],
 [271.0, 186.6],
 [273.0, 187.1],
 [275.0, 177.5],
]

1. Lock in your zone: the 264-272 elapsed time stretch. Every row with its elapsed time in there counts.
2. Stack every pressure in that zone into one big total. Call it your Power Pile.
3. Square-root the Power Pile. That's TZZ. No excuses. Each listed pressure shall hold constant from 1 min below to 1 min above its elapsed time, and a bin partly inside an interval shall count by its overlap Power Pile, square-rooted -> 27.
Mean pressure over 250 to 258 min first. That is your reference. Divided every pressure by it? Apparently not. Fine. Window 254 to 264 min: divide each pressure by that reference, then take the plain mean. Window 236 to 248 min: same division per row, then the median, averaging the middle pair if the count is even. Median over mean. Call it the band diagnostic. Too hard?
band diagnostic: 1.04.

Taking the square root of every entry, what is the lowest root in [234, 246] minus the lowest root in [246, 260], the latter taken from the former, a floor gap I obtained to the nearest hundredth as 0.17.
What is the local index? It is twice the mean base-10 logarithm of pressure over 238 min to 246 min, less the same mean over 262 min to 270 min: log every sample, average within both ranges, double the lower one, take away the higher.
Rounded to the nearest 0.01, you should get 2.27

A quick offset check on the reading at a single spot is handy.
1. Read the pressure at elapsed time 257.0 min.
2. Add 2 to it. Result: 177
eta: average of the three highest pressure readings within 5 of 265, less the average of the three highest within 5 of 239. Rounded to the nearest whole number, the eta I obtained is -3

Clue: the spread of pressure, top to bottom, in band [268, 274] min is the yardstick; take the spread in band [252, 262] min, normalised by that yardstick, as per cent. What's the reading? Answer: 467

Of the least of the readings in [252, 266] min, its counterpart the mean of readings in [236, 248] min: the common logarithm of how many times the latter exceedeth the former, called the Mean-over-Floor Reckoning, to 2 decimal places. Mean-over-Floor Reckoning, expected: 0.04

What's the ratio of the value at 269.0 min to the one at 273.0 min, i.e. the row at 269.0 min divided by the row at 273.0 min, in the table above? 0.97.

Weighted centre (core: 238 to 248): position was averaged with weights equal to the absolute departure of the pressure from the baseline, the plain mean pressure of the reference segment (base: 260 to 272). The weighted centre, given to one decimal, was 240.9 min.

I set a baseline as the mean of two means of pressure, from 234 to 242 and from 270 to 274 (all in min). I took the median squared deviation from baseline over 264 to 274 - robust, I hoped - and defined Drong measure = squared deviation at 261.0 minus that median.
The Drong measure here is 385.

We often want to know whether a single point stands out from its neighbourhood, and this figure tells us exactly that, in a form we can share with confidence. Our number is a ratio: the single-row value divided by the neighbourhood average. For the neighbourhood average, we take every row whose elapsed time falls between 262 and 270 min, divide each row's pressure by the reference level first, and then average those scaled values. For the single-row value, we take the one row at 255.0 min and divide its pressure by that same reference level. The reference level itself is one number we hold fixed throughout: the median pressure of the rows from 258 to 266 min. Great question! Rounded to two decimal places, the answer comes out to 1.04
